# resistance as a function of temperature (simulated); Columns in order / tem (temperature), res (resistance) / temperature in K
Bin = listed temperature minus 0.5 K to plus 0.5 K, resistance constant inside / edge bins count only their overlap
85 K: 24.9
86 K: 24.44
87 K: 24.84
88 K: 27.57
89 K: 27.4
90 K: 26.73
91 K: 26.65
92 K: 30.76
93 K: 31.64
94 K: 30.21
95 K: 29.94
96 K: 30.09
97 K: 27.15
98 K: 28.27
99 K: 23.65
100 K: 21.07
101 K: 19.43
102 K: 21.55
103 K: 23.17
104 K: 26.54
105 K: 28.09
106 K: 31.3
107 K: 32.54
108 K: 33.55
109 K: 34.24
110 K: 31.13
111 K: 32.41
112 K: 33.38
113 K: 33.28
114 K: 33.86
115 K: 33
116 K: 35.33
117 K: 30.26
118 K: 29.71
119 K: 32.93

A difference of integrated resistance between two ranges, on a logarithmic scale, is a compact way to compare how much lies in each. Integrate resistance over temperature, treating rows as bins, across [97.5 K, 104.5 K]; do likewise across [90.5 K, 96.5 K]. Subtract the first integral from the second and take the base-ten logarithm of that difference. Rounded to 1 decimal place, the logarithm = 1.2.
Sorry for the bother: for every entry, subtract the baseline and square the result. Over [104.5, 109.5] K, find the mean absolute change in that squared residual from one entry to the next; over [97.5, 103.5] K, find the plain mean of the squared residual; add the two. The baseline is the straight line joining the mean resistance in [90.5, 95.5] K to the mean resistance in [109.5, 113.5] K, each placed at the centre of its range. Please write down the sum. 78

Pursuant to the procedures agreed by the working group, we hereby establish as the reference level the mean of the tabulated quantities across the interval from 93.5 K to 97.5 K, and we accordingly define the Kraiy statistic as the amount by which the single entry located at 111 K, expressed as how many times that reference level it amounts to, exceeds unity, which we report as 0.104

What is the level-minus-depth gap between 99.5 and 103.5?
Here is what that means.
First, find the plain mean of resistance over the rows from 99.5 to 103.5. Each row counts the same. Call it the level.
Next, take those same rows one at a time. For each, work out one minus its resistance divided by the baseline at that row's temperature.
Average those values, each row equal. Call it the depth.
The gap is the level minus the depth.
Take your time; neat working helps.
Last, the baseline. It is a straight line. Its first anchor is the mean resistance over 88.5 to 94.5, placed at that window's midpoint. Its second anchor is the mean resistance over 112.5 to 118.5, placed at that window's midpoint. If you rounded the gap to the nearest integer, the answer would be 21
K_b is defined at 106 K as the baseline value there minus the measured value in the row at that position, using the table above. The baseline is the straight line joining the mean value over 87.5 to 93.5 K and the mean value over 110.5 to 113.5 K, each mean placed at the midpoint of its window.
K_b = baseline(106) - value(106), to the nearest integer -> 0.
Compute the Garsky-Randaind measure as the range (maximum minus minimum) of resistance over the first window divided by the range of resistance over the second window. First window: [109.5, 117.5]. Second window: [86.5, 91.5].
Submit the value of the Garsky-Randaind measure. 1.9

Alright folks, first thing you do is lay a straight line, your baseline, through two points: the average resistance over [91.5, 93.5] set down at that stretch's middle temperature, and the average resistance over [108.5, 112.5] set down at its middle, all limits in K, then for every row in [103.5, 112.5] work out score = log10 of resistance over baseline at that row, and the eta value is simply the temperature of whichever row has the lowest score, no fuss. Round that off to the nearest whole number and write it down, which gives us 104 K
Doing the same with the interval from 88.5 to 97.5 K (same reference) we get 91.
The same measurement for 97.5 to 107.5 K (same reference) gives 101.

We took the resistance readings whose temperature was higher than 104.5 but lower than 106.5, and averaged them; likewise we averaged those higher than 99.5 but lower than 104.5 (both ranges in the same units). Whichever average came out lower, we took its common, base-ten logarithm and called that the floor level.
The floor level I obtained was 1.35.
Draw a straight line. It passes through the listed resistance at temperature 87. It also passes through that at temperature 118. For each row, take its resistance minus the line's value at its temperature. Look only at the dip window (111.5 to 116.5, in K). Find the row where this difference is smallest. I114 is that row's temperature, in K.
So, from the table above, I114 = 115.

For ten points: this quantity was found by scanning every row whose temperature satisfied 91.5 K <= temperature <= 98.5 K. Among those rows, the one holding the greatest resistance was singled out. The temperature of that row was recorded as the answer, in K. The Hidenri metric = 93 K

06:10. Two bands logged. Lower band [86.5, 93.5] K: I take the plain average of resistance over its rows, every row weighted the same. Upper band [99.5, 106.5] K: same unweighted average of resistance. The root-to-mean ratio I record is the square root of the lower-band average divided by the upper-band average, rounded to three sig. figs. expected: 0.216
